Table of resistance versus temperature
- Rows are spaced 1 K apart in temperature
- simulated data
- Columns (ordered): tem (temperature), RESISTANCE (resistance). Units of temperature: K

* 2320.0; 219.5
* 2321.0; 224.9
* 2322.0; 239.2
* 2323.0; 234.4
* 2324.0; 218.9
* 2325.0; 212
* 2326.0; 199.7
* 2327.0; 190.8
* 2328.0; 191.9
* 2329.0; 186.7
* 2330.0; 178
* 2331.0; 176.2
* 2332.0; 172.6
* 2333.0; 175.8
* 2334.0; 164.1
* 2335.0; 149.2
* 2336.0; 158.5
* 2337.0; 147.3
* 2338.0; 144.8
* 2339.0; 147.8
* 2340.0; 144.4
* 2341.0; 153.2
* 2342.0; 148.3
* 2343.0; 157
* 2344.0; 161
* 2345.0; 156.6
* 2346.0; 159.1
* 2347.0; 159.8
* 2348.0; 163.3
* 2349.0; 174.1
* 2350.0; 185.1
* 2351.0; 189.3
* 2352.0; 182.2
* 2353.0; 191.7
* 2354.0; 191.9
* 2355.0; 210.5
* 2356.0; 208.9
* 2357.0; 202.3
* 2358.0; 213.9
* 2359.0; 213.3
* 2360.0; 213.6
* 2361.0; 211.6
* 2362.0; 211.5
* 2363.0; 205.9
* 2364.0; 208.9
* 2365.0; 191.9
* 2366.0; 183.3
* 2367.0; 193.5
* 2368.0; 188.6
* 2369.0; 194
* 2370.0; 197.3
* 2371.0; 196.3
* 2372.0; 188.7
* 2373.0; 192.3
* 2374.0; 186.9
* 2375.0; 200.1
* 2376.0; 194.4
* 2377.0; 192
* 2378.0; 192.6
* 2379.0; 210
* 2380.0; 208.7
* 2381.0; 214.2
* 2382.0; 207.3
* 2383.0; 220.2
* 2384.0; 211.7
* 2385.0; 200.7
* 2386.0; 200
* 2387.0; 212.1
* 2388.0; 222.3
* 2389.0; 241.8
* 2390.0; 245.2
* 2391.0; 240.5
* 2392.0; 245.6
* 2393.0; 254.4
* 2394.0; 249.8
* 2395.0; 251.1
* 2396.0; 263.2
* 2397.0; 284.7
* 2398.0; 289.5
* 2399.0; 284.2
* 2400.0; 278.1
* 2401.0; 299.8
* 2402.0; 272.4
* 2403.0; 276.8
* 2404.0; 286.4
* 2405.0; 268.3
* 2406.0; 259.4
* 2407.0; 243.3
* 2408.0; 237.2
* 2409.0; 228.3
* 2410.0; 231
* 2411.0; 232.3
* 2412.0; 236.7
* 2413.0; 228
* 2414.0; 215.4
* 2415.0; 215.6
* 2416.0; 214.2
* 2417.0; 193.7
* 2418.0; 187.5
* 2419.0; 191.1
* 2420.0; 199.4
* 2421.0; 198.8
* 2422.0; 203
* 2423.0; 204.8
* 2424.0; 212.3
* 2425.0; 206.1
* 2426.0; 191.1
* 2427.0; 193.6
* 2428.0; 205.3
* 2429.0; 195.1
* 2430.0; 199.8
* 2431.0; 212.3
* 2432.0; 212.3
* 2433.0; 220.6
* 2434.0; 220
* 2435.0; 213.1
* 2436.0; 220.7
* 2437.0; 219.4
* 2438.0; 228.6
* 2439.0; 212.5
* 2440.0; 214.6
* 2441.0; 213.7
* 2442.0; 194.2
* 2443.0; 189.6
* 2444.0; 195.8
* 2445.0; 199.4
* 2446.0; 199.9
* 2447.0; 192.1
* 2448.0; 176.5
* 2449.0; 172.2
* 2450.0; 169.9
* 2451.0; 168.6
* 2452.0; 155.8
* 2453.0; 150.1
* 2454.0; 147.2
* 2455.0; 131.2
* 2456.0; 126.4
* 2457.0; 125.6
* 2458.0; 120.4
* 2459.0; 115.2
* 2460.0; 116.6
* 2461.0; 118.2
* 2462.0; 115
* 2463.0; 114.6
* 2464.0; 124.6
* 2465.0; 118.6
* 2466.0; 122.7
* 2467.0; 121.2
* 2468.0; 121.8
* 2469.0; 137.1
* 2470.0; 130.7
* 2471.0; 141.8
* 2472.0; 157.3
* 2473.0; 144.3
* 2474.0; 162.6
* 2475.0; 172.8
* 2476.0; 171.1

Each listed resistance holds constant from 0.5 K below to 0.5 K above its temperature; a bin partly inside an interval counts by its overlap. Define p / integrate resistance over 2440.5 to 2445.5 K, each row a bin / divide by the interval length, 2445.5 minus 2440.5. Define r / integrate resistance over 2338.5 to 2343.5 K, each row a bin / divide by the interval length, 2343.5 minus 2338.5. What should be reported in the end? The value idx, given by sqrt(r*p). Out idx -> 173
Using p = 199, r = 150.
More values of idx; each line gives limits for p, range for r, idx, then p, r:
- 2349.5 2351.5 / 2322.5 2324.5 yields 206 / 187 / 227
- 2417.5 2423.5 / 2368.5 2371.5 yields 197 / 197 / 196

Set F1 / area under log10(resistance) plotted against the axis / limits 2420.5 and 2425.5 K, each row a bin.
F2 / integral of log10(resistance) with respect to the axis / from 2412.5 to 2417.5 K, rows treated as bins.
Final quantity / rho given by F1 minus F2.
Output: -0.1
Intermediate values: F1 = 11.6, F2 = 11.6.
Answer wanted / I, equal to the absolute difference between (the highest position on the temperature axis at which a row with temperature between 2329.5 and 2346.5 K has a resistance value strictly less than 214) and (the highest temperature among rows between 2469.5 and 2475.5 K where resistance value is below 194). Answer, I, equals 129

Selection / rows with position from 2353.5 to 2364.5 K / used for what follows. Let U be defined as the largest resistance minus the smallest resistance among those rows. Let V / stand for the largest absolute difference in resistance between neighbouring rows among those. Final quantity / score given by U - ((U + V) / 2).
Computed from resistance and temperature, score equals 2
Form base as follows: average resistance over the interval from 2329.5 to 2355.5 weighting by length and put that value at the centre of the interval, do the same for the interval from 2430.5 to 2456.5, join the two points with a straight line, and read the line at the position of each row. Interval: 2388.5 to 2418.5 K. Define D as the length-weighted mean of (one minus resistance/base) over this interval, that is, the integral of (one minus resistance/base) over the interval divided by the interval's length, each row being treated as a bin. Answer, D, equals -0.37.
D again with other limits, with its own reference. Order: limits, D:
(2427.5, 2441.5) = -0.13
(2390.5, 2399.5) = -0.46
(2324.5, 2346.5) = -0.01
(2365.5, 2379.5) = -0.11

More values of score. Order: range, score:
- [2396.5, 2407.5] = 15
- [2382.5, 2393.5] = 17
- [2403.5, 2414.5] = 26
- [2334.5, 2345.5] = 3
